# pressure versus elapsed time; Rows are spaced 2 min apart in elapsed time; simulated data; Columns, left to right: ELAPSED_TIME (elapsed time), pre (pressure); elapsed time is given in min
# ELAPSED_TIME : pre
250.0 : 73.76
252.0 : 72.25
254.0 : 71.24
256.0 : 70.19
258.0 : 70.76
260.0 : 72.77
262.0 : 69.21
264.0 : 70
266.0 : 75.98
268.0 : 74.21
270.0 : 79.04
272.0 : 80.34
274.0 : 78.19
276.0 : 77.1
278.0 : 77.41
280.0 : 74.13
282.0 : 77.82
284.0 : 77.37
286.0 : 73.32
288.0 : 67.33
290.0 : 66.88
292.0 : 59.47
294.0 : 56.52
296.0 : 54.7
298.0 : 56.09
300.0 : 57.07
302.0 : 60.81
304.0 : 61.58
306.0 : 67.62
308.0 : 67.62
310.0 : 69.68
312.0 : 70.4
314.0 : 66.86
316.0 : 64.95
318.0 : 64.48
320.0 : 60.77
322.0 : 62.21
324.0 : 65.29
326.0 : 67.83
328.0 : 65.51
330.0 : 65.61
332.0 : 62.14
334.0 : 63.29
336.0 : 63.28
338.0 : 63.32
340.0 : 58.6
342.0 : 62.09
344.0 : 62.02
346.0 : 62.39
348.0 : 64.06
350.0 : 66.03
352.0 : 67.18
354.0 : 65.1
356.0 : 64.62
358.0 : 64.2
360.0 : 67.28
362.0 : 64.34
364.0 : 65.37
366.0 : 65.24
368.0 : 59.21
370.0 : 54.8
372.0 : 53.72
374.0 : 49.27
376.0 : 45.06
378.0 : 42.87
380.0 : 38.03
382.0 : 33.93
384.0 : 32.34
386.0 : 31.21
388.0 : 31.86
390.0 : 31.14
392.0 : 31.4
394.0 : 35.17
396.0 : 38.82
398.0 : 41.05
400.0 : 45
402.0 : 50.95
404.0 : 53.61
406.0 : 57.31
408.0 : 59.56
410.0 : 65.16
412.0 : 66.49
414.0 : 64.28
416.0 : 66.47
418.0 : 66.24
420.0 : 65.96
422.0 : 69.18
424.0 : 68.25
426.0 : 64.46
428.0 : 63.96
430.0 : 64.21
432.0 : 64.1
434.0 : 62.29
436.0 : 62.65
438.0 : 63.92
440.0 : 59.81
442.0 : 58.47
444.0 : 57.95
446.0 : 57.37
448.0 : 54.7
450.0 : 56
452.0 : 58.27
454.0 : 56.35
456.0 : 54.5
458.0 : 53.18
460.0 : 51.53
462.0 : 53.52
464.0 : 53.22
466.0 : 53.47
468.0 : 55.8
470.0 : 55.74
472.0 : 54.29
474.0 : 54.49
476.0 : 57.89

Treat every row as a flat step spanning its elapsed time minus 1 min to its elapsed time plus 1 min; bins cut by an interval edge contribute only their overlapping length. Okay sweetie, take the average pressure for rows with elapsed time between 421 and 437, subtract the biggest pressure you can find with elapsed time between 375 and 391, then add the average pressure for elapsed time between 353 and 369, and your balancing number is 84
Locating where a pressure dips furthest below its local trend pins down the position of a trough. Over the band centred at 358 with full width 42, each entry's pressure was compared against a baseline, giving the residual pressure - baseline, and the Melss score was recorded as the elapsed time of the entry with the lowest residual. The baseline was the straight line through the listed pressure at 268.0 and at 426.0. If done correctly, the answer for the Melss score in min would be 378.0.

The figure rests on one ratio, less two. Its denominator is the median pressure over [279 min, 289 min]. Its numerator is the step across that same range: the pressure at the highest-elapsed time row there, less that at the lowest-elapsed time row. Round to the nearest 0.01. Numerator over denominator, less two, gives -2.09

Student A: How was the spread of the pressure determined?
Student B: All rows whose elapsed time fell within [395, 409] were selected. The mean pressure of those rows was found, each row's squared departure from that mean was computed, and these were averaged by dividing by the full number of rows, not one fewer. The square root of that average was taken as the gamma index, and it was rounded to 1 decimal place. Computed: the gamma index 7.4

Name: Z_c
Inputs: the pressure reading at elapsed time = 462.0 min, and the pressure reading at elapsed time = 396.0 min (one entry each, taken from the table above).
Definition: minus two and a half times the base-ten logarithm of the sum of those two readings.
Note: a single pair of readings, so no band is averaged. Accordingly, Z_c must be -4.91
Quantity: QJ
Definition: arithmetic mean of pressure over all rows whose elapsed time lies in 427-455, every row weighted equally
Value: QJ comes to 60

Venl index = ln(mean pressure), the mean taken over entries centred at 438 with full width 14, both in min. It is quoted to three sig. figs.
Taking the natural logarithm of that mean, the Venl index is 4.12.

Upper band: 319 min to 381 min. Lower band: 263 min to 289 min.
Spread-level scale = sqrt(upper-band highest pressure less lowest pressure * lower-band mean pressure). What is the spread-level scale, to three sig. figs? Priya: 47.5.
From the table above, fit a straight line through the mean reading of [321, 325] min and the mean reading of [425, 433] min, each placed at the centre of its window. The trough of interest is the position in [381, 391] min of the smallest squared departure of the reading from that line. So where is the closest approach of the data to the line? 382.0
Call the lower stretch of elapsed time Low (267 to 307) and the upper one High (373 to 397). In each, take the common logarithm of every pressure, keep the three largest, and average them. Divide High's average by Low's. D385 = 0.874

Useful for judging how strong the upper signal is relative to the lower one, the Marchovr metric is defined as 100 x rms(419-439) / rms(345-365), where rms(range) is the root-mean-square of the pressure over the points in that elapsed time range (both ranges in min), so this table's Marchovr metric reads 100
